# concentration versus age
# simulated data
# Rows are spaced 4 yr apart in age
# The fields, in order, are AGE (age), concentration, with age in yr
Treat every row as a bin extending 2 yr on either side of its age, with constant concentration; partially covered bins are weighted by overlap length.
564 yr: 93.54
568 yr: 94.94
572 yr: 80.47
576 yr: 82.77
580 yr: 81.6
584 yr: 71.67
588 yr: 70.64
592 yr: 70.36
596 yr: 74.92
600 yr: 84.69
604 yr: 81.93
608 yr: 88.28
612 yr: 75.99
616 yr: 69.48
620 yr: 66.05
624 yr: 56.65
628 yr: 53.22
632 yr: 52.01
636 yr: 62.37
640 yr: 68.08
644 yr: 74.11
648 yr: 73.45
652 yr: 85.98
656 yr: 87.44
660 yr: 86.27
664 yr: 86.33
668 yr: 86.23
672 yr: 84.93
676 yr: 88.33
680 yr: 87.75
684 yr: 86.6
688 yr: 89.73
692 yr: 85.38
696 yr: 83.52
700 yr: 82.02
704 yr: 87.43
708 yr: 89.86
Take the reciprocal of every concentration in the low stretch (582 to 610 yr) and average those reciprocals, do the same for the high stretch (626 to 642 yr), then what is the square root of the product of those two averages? 0.0149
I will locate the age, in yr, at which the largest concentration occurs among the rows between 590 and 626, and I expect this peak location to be 608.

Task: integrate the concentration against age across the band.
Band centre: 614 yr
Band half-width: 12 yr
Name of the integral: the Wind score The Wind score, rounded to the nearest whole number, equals 1754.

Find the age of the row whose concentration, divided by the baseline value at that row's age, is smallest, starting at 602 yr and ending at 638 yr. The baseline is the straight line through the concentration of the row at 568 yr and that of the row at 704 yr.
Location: 632 yr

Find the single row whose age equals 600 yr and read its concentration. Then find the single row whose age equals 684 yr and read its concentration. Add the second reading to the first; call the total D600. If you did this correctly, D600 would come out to 171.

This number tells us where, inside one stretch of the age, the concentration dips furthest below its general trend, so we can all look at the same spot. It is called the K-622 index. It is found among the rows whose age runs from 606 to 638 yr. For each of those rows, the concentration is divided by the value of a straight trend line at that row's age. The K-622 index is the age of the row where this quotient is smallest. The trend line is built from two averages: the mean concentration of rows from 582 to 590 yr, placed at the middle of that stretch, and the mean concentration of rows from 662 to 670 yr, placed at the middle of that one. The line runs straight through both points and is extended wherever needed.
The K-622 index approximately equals 632 yr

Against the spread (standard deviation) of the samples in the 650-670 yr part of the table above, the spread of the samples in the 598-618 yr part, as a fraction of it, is 13.1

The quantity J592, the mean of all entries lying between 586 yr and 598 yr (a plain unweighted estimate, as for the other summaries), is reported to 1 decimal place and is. 72.0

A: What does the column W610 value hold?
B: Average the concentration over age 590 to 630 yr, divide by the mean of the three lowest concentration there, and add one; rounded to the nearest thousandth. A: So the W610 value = 2.231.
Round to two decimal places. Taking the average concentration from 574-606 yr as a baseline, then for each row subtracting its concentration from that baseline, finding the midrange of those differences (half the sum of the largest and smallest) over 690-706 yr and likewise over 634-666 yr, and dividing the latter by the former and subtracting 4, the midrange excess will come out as -4.33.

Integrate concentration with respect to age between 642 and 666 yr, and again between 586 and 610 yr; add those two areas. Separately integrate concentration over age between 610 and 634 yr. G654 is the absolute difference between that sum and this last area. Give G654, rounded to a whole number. 2364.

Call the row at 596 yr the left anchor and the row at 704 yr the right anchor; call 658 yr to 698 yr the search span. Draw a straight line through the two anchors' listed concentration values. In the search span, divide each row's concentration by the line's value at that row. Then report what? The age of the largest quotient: 676 yr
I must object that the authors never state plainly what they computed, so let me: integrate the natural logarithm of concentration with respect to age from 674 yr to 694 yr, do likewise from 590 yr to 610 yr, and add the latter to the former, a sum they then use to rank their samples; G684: 177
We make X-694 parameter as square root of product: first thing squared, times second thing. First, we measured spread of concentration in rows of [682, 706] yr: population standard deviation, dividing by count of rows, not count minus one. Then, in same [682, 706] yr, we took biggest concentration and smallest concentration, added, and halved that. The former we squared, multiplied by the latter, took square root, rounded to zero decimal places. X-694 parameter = 23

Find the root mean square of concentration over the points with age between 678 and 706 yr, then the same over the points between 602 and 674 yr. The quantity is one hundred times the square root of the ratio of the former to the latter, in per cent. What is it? 107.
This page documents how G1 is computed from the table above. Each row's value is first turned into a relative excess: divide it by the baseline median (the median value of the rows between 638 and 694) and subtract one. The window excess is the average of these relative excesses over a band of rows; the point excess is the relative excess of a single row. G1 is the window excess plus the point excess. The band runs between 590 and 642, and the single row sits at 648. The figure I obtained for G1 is -0.342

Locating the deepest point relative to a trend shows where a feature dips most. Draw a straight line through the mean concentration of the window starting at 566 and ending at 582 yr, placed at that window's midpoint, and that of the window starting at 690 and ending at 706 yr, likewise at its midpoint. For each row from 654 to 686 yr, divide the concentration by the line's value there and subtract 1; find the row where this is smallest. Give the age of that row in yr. 672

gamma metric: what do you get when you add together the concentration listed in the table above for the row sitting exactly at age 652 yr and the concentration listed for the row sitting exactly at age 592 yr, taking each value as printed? 156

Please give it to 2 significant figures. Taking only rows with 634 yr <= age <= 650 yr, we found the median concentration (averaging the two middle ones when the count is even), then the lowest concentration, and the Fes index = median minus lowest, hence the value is 8.4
